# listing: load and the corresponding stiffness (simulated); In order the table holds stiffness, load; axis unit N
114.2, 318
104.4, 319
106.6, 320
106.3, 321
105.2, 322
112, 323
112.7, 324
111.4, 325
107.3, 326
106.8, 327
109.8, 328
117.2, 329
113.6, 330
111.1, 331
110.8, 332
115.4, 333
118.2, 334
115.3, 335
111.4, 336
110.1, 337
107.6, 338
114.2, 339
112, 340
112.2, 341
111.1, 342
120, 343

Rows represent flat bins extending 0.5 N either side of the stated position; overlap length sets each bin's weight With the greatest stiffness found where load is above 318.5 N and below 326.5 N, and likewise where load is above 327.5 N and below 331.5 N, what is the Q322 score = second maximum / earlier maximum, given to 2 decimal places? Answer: 1.04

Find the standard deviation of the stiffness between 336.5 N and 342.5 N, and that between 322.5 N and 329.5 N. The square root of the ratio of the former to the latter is 0.79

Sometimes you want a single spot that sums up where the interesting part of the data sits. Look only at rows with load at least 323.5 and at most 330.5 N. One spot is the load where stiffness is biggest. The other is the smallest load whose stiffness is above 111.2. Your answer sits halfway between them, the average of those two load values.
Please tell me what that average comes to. 326.5 N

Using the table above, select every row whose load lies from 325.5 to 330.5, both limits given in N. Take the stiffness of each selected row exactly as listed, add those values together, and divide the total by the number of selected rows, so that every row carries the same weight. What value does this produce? 111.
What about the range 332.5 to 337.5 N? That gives 114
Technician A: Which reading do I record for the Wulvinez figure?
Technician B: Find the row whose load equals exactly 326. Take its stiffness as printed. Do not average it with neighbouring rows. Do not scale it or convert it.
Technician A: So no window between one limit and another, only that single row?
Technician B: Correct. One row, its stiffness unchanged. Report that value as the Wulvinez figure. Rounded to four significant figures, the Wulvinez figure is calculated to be 107.3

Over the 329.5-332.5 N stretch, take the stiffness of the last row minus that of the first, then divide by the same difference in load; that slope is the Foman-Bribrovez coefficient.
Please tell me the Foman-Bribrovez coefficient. -1.4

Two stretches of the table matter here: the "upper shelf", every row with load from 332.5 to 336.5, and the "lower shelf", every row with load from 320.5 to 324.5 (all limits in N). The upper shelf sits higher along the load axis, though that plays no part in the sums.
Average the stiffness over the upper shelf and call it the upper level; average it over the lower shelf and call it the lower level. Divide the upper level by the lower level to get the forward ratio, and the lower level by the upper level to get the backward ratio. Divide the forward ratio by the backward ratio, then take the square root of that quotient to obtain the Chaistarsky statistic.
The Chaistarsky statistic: 1.06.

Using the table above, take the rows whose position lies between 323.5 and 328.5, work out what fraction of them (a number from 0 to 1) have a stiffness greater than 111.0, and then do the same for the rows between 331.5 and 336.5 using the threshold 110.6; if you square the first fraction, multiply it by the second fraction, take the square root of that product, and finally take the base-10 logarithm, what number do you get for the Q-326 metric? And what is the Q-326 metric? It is -0.40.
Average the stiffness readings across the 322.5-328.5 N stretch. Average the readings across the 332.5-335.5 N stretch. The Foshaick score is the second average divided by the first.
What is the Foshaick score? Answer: 1.06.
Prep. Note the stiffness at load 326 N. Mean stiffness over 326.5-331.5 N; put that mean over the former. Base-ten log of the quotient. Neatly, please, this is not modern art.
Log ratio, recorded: 0.017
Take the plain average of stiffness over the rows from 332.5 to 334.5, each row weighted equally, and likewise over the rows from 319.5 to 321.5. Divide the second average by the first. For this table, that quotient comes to 0.91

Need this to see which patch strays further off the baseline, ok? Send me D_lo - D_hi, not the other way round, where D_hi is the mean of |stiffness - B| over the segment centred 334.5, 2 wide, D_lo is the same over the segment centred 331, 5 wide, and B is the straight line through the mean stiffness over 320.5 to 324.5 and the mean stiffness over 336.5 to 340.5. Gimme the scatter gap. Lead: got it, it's -3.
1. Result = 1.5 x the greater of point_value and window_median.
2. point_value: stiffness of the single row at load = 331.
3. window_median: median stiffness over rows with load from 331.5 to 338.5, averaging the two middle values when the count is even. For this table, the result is 167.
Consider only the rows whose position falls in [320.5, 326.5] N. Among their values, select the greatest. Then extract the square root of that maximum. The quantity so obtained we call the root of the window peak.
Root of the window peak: 10.6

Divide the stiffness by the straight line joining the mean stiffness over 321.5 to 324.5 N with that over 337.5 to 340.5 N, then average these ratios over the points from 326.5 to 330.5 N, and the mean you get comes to 1.01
